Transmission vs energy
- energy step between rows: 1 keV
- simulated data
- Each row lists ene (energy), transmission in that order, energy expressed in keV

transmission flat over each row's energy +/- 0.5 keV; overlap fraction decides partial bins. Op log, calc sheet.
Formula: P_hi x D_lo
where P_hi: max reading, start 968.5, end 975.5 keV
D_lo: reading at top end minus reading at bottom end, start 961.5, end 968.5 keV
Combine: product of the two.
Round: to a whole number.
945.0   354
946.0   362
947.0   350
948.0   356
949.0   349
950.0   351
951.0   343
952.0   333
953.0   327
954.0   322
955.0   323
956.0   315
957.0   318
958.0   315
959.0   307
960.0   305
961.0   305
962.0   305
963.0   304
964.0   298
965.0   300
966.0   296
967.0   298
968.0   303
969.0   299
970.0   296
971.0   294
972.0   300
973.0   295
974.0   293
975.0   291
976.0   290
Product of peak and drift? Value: -600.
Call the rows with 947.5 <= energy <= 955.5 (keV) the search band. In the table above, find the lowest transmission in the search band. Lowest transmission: 322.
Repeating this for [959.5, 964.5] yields 298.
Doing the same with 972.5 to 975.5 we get 291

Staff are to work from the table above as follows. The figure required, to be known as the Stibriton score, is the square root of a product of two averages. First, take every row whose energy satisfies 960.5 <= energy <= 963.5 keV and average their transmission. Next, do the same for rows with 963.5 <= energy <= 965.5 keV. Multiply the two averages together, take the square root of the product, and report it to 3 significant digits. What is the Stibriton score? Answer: 302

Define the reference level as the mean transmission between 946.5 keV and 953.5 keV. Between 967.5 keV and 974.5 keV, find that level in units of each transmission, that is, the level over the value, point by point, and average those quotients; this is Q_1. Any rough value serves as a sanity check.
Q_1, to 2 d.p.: 1.16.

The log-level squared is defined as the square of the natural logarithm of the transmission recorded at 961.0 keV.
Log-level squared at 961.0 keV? 32.72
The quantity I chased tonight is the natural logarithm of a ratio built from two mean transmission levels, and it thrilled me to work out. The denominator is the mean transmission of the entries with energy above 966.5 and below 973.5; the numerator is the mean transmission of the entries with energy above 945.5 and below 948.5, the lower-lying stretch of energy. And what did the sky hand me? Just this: 0.18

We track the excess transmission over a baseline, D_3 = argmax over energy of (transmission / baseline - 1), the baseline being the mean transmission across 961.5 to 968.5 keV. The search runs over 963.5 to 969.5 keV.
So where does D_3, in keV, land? 968.0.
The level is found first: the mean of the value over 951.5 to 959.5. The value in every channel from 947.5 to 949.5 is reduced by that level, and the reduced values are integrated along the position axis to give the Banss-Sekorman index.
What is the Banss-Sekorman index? 65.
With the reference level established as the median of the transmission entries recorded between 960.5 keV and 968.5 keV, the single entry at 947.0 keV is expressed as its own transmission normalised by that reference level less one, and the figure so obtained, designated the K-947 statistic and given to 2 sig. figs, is 0.16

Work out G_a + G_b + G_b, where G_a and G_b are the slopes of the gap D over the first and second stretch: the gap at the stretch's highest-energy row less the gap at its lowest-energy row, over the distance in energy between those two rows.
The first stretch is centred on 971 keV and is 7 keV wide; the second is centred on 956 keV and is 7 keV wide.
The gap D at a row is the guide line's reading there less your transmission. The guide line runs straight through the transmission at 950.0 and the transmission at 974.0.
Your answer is 1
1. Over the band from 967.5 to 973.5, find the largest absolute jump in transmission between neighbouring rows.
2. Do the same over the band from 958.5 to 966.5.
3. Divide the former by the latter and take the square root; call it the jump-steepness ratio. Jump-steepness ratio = 1.0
